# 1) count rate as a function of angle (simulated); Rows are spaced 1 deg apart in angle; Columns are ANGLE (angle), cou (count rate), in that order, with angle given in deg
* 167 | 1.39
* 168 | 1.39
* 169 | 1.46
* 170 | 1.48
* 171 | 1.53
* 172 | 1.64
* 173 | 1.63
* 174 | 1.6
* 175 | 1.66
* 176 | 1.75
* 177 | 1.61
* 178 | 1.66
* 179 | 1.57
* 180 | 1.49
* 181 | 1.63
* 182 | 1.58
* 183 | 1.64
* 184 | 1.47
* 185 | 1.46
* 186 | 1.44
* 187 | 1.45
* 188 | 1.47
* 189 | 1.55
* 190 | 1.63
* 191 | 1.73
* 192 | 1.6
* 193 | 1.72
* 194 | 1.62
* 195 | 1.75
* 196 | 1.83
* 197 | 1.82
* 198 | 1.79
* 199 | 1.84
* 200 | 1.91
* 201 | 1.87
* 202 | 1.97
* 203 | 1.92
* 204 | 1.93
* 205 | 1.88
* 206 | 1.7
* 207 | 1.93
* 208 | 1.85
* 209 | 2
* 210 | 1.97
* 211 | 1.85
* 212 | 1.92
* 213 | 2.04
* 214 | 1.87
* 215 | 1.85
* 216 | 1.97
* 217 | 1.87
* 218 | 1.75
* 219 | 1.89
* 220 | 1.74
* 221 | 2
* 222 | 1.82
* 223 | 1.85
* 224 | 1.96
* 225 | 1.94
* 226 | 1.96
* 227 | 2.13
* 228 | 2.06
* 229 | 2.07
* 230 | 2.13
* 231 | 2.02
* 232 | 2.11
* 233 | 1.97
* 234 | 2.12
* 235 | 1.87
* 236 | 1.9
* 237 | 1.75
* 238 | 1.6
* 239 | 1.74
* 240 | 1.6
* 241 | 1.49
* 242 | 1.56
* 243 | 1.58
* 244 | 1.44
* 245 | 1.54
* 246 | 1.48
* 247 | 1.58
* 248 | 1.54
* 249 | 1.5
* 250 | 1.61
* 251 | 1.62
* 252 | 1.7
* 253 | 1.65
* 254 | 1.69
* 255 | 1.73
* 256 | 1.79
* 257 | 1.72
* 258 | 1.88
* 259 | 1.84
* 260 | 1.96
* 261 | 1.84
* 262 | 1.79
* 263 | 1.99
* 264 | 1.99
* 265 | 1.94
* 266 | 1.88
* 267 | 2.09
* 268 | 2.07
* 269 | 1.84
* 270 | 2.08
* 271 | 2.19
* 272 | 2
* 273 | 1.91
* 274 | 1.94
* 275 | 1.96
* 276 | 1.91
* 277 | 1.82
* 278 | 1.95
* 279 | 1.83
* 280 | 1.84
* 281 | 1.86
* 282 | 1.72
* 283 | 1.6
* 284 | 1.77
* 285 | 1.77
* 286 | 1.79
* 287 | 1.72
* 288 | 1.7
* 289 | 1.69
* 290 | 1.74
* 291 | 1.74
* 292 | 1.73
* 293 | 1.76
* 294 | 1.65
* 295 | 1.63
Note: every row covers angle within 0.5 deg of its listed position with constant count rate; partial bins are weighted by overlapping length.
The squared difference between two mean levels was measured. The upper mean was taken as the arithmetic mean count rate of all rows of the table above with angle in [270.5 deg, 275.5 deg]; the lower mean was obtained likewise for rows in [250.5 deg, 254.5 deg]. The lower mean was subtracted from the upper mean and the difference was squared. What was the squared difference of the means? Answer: 0.11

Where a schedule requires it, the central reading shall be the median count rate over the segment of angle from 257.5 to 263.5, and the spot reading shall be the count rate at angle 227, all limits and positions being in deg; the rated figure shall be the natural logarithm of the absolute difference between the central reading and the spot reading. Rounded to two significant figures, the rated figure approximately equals -1.3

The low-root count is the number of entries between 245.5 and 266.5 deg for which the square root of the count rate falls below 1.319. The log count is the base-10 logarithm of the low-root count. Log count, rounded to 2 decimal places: 1.04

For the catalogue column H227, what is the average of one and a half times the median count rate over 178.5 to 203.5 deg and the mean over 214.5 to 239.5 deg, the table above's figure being 2.18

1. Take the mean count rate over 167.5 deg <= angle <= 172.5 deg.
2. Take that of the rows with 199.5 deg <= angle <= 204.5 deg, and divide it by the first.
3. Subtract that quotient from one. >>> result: -0.28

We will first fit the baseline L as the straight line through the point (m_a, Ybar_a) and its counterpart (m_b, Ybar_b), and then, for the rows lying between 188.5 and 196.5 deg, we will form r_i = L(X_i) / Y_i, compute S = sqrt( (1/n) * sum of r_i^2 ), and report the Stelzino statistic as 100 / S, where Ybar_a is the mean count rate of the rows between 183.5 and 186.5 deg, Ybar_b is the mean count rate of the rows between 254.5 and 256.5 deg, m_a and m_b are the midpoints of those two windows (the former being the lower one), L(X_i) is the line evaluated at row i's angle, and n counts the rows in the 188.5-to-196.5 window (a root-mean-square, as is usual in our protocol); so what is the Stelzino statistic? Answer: 112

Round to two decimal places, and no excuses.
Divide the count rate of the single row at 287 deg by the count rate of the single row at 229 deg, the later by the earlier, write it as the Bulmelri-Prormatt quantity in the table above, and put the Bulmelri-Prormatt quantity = 0.83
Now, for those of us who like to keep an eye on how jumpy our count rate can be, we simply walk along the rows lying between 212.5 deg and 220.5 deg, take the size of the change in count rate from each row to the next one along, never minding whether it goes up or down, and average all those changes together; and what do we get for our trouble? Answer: 0.12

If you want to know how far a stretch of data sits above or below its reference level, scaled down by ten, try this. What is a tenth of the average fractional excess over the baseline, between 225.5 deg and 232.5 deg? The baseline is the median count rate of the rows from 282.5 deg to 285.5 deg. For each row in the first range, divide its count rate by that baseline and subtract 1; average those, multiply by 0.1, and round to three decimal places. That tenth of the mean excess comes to 0.017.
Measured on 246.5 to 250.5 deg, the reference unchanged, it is -0.012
